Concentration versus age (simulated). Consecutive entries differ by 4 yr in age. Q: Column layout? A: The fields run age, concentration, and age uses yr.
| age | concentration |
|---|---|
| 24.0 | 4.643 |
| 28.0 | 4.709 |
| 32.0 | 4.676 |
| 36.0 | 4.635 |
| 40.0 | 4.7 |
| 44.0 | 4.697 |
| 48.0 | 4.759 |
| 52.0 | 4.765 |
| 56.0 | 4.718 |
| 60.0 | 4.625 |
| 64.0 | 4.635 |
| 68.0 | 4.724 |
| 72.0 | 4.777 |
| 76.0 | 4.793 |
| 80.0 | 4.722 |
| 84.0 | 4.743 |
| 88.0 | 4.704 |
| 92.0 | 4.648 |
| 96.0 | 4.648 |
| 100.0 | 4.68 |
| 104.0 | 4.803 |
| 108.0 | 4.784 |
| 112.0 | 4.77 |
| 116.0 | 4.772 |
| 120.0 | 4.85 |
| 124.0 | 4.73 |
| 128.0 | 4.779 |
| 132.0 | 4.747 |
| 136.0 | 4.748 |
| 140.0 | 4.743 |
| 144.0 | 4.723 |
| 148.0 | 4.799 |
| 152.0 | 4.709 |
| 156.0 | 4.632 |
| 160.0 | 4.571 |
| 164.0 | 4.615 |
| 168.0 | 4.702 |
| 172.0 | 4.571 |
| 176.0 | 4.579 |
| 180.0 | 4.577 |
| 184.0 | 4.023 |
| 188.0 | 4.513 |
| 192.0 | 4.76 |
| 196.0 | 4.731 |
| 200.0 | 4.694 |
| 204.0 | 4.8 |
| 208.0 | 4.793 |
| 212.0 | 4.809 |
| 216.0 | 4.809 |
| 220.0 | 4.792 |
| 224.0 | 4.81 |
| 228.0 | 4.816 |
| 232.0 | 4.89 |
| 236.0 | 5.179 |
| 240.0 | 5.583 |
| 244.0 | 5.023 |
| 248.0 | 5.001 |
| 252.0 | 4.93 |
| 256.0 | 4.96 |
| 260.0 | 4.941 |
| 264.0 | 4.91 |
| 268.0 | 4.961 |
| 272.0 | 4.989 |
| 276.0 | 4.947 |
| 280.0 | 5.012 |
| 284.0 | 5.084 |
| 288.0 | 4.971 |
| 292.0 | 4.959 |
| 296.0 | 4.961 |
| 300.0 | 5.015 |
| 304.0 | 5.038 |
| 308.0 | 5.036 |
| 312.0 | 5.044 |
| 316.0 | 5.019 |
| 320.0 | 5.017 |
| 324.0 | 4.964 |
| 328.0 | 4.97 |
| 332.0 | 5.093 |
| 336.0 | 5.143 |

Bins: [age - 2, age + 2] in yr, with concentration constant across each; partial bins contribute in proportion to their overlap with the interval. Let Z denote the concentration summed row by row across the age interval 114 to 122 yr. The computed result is 9.62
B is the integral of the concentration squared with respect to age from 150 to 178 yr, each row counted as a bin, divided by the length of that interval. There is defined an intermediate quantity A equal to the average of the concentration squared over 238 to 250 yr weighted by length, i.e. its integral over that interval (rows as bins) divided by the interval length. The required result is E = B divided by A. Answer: 0.79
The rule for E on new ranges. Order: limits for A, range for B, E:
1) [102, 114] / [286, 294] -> 1.08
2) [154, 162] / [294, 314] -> 1.19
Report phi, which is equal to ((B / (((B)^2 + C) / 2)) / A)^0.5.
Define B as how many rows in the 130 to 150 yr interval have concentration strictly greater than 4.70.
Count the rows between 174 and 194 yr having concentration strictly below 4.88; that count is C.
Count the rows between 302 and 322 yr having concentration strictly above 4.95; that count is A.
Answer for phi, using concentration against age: 0.258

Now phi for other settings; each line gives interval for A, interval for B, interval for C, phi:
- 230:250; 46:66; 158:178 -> 0.327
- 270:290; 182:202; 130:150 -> 0.333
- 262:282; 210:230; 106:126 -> 0.333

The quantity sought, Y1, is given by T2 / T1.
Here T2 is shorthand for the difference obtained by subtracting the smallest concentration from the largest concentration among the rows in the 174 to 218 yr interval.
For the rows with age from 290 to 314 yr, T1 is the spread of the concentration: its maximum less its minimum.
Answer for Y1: 9.2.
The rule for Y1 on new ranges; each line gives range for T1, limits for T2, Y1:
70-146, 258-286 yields 0.9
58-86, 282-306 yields 0.7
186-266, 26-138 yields 0.2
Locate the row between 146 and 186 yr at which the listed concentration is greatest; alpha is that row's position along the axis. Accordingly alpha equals 148.0 yr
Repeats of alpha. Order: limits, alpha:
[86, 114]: 104.0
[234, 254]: 240.0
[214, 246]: 240.0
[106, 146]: 120.0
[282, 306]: 284.0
